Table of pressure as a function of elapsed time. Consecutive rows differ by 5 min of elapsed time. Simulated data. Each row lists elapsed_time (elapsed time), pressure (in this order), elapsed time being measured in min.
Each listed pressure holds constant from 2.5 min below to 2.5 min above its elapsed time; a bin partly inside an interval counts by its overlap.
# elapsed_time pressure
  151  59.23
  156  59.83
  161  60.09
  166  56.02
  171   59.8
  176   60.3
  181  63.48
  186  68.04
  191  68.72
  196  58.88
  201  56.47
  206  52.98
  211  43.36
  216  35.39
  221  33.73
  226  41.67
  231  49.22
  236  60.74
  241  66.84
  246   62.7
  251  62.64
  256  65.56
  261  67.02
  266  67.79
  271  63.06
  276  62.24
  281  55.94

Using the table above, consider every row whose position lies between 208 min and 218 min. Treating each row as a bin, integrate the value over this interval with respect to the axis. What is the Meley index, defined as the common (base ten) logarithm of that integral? 2.6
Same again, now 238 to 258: 3.1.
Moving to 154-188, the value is 3.3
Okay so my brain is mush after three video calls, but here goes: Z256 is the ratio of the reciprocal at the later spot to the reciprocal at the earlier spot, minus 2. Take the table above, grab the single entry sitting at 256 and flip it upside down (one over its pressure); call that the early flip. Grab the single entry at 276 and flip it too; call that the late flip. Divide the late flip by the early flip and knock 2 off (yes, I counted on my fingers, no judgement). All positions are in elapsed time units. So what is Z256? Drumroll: -0.95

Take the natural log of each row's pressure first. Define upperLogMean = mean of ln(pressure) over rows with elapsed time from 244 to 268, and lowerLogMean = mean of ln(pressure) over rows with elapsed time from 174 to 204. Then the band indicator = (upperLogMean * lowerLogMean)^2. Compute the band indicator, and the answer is 298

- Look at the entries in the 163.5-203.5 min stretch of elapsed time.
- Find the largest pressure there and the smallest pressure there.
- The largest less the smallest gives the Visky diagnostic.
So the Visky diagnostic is 12.7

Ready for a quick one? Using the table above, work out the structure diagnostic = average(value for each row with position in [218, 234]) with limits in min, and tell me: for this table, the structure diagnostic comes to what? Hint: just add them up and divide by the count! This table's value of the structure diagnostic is 42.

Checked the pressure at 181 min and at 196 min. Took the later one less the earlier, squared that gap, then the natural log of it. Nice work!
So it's 3.1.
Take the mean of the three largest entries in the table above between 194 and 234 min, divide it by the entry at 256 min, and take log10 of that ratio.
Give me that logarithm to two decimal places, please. -0.07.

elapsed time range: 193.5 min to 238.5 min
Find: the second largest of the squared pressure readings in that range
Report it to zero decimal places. 3467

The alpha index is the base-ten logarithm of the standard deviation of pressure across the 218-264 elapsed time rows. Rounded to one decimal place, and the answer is 1.1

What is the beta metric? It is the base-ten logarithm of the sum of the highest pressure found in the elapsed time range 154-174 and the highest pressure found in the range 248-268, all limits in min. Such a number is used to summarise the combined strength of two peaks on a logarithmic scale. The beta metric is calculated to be 2.11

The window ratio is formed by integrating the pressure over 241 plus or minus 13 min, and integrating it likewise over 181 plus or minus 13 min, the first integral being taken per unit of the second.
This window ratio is 0.94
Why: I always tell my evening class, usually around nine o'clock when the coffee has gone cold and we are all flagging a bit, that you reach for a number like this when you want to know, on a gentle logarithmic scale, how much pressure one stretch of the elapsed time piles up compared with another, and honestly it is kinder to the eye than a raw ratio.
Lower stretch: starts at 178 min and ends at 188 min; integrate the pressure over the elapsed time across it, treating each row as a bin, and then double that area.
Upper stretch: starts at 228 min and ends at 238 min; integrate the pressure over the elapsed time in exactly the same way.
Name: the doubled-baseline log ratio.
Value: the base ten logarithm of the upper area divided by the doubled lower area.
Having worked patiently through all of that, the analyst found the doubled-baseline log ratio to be -0.38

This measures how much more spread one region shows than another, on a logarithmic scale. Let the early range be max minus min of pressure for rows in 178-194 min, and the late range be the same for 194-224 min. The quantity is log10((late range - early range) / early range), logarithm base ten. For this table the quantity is 0.58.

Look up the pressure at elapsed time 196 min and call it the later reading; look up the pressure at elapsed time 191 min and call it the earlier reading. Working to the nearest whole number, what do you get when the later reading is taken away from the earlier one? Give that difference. 10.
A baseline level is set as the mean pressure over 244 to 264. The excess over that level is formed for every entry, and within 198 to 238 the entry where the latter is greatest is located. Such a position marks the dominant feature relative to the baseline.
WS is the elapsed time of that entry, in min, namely 236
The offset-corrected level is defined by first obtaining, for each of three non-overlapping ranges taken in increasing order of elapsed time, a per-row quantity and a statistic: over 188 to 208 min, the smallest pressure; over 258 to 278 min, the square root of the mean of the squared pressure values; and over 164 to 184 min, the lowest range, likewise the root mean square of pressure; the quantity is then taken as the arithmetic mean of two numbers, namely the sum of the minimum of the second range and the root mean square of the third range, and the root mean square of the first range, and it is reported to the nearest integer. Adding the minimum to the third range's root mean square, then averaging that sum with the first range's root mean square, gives 89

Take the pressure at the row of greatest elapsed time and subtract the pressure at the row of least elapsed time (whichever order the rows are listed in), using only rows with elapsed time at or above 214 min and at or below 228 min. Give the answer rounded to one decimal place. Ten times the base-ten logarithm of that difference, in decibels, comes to 8.0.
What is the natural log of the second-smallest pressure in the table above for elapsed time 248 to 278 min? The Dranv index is 4.14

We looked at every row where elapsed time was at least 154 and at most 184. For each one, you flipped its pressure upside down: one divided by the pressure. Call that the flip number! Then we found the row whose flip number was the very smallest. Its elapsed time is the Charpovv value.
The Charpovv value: 181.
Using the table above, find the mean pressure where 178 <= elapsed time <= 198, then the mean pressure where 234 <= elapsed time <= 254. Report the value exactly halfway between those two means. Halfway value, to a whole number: 64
